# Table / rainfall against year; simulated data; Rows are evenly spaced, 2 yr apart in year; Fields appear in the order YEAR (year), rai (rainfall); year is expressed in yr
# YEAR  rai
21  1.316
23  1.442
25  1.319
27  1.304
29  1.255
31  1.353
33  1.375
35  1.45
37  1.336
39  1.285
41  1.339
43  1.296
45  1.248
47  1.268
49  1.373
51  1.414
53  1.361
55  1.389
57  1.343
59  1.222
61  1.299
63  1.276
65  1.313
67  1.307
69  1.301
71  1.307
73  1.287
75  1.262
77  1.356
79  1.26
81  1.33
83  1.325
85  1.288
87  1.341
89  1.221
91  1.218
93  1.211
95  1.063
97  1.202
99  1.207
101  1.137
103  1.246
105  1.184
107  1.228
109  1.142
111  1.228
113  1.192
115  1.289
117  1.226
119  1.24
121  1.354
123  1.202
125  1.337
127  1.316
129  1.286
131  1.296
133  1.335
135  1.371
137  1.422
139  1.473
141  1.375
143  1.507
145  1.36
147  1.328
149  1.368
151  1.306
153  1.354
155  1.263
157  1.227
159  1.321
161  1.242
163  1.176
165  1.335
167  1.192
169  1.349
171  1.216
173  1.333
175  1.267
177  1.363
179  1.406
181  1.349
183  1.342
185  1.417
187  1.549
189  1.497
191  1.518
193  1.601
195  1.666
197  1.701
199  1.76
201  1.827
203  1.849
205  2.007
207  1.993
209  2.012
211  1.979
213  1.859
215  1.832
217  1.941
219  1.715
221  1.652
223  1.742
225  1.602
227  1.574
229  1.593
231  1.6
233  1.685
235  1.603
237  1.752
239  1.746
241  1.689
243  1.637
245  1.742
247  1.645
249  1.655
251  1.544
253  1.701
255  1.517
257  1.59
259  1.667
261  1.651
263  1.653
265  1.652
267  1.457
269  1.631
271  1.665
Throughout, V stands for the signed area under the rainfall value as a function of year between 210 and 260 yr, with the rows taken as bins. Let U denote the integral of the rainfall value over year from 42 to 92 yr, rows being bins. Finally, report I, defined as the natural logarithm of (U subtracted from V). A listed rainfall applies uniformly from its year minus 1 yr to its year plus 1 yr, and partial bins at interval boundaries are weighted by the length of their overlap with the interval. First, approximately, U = 65.2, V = 85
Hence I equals 2.961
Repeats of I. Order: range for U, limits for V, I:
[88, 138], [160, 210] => 2.612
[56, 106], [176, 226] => 3.061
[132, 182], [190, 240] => 3.051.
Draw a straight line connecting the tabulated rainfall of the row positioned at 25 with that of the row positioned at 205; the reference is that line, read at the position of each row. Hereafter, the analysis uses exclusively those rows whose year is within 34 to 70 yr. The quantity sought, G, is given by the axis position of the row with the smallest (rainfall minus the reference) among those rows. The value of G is 59 yr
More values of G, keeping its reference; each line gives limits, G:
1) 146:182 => 163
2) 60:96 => 95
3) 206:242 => 235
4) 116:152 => 151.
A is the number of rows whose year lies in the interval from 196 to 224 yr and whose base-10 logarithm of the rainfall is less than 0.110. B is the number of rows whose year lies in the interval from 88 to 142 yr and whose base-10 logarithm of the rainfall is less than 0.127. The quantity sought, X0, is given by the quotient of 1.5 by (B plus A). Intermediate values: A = 0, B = 22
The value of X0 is 0.07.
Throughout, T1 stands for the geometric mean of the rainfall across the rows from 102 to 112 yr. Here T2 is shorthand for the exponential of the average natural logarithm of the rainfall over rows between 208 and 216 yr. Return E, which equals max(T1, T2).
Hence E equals 1.9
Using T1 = 1.20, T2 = 1.92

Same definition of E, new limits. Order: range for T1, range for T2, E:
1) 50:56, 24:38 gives 1.4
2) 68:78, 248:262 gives 1.6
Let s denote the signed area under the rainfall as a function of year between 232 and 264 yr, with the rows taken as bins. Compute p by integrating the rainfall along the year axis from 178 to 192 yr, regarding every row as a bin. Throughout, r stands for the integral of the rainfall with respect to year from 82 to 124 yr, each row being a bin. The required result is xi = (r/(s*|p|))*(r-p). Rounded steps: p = 20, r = 51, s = 53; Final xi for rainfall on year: 1.5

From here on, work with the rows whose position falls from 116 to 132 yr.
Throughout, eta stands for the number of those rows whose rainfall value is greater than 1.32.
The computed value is 2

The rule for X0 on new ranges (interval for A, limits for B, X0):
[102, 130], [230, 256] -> 0.15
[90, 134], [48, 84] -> 0.05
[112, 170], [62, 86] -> 0.07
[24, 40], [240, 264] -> 0.75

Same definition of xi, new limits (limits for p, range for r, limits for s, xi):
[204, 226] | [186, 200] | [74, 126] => -0.2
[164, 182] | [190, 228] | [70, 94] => 4.1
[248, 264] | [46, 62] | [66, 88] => -0.1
